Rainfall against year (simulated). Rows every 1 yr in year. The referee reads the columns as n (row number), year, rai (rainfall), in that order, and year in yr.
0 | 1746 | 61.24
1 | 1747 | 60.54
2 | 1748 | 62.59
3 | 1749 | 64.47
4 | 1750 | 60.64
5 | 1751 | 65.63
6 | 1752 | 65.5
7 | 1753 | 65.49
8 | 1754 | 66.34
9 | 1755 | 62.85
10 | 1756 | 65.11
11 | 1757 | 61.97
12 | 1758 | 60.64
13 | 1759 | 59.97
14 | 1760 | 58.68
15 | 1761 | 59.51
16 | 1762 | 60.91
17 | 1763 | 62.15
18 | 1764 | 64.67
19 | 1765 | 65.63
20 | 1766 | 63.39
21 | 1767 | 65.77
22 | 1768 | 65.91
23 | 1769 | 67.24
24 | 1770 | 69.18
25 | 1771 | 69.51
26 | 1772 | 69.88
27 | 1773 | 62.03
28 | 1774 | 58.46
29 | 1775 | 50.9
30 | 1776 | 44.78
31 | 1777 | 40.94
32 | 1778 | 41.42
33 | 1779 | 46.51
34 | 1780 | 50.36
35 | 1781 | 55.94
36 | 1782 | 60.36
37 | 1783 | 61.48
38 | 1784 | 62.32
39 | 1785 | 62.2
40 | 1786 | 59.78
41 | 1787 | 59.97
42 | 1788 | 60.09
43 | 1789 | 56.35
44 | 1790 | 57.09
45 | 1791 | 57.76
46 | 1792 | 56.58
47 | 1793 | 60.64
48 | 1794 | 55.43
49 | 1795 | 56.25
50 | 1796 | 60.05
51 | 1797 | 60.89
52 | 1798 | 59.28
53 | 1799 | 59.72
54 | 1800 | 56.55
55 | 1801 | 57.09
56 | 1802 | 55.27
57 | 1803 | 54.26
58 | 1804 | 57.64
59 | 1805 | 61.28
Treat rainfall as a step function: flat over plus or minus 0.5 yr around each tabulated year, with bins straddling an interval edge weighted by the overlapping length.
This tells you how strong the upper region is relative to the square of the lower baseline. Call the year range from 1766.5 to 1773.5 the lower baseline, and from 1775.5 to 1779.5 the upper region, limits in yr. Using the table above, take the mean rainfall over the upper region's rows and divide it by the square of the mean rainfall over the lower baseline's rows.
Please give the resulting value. 0.0096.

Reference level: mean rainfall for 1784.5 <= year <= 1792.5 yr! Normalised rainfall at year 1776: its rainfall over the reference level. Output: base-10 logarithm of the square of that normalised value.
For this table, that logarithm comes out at -0.24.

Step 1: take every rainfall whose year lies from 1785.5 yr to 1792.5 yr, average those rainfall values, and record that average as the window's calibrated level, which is 58.2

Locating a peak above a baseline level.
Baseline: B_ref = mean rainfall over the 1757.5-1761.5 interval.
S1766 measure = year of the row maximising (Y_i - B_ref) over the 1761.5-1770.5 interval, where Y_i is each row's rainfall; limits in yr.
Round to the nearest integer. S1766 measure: 1770 yr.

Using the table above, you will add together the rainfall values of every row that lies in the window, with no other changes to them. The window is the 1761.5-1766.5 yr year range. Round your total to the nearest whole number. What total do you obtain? 317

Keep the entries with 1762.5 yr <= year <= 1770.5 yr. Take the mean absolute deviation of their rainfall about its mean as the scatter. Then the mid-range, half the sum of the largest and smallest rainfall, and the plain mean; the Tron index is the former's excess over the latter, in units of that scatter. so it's 0.11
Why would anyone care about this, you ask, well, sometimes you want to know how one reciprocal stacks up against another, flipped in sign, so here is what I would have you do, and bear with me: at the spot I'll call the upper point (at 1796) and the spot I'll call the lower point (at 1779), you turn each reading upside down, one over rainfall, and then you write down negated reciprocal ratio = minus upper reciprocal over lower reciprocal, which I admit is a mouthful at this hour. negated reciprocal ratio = -0.77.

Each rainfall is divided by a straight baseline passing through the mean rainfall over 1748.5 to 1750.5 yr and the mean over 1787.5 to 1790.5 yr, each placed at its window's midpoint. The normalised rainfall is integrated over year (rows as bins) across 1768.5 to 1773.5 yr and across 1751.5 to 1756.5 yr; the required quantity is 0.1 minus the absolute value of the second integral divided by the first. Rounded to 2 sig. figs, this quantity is -0.83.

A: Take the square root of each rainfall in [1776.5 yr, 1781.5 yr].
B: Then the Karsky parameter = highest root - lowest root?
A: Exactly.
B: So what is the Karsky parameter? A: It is 1.08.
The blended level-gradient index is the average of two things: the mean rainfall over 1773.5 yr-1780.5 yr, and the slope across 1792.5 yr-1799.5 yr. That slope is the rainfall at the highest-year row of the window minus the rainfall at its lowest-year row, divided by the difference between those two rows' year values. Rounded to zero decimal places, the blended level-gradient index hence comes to 24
